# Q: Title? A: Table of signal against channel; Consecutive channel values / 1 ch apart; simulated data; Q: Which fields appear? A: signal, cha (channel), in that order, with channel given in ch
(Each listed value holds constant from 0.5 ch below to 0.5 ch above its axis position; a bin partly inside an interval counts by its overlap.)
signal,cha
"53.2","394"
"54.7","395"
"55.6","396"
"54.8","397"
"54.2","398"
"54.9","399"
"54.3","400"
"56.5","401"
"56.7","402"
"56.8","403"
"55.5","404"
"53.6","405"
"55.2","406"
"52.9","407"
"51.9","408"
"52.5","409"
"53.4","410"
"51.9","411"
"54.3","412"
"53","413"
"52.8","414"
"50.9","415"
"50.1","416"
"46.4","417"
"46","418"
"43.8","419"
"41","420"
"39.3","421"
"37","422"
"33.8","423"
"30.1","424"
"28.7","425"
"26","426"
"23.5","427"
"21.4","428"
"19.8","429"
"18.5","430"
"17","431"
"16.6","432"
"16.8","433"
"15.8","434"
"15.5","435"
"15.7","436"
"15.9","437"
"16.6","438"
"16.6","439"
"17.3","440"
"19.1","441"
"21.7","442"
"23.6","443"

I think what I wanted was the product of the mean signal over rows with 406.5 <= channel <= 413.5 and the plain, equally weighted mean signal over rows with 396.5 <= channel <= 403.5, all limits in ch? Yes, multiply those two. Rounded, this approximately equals 2931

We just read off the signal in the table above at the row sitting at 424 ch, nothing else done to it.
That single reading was 30.1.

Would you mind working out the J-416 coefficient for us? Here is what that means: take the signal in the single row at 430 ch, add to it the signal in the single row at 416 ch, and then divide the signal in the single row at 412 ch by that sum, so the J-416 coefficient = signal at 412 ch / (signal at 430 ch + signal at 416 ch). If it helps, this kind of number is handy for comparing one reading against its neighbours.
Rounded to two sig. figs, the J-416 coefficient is 0.79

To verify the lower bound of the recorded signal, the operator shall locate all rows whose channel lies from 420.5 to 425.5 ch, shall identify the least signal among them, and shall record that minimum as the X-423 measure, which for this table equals 28.7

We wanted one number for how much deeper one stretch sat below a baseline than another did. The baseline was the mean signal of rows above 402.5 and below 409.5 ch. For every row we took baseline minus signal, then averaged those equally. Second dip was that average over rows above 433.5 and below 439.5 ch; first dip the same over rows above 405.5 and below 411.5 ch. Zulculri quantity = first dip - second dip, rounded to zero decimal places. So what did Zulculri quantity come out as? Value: -37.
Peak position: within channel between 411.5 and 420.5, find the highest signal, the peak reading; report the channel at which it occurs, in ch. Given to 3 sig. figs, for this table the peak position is 412 ch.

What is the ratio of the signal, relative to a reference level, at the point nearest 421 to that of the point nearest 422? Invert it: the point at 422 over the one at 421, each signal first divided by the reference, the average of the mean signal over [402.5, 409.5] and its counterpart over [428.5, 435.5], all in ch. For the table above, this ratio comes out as 0.94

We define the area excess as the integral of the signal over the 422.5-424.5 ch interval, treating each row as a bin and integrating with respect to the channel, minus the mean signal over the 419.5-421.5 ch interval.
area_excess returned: 24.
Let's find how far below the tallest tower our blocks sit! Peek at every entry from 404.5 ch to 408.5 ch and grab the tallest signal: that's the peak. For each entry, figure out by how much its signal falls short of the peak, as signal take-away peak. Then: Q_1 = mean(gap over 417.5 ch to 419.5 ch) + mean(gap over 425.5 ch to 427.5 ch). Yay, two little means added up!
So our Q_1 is -41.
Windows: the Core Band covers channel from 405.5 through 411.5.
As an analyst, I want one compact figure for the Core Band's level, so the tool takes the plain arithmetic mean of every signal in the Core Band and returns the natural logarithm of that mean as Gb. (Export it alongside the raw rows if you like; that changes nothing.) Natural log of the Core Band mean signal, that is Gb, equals 4.0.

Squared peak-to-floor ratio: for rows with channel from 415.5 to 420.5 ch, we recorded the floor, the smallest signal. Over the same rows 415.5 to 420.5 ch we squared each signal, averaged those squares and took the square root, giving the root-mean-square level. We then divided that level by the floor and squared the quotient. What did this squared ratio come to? 1.23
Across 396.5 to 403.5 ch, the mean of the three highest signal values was 57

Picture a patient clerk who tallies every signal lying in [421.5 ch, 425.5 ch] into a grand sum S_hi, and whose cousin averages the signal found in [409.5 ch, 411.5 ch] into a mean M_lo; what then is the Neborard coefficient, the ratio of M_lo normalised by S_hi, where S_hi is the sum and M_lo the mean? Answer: 0.41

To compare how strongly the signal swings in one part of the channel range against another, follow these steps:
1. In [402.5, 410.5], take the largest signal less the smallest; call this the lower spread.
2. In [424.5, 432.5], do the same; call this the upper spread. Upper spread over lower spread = 2.5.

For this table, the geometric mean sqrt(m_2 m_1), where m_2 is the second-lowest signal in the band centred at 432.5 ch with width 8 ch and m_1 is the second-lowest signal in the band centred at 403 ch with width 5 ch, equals 30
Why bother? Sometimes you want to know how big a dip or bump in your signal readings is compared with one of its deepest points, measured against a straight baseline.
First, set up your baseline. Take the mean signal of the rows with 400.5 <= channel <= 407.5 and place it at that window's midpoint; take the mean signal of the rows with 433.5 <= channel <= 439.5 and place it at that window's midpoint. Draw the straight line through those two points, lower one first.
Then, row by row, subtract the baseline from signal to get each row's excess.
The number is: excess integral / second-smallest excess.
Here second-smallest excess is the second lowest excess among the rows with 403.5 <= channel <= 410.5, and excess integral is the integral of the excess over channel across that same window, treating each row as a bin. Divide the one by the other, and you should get 71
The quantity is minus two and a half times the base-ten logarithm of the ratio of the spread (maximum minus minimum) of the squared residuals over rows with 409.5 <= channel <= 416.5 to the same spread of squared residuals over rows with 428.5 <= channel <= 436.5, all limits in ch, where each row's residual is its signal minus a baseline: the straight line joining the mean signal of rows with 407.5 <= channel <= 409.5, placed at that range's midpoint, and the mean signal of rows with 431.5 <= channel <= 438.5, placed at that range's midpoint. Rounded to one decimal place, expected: -1.1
